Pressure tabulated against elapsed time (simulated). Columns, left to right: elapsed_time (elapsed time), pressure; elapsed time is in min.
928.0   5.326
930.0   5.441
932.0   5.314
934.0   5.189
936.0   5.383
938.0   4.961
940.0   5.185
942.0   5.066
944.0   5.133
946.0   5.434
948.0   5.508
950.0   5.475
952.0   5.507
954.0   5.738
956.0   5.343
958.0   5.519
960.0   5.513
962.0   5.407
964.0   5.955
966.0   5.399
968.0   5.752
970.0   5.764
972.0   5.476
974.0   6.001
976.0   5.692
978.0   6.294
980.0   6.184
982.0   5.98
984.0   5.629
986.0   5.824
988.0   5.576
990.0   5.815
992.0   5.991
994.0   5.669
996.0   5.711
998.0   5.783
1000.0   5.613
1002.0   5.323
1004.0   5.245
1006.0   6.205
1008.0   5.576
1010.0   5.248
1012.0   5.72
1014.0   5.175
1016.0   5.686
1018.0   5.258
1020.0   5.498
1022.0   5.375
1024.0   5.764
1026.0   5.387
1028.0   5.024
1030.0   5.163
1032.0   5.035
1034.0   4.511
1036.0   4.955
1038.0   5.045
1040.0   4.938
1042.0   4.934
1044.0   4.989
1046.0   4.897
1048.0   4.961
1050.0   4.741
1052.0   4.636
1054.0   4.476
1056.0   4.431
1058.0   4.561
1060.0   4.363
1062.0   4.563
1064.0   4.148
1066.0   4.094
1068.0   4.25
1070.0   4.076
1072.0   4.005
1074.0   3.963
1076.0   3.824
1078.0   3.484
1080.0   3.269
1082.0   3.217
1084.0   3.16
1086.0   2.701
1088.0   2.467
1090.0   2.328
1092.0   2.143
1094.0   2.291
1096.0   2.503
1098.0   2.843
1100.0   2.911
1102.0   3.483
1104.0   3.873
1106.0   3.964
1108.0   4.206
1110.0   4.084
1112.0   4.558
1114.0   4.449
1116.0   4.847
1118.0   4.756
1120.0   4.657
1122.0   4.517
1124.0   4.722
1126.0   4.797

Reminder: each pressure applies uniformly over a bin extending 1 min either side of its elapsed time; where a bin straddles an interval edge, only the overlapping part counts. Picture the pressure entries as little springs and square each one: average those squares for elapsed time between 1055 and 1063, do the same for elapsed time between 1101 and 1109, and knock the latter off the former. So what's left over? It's 4.9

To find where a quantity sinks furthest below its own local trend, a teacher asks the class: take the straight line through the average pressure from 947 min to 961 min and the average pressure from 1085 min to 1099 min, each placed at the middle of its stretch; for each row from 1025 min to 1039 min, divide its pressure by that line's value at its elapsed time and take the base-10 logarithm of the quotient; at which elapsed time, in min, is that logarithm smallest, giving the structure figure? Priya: 1034.0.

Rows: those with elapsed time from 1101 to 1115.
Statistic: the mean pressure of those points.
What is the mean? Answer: 4.09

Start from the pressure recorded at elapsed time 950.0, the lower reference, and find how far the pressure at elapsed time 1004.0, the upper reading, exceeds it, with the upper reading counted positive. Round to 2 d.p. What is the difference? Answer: -0.23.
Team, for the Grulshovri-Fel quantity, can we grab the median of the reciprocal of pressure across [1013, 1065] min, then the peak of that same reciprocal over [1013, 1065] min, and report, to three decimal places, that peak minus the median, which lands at 0.039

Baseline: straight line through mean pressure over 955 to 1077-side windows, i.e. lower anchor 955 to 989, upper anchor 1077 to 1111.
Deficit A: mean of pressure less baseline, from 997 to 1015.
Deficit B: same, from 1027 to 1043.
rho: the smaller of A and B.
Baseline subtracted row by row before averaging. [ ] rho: 0.55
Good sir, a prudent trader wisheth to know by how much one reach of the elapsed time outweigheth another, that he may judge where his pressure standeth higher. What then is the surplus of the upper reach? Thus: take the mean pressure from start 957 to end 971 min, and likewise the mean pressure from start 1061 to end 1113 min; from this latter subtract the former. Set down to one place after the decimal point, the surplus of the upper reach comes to -2.1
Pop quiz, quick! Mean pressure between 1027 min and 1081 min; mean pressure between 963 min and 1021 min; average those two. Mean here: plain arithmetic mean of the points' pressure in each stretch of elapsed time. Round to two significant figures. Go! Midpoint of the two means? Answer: 5.1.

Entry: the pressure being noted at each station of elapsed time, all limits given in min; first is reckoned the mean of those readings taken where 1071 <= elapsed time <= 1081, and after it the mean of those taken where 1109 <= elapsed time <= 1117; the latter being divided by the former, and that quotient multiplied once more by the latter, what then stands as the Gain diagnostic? 5.4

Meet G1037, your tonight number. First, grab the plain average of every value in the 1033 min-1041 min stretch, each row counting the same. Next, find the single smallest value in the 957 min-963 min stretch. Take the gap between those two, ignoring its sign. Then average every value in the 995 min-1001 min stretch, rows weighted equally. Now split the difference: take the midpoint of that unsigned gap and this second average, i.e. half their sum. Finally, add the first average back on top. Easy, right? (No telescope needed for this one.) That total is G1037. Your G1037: 7.99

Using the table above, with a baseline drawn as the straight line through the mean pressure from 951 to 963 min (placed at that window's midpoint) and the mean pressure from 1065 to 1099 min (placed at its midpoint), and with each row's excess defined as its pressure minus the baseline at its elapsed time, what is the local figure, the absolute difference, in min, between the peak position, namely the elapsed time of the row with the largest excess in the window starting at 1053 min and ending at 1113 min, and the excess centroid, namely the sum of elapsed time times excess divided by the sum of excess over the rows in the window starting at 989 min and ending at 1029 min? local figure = 102.3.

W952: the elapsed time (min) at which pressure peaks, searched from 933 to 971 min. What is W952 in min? 964.0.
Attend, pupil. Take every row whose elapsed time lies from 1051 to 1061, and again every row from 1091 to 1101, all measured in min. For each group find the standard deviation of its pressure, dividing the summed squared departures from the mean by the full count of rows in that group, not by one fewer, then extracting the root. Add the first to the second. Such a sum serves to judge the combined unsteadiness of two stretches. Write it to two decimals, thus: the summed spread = 0.40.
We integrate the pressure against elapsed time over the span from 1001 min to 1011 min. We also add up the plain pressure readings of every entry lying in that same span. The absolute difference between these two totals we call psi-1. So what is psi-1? 28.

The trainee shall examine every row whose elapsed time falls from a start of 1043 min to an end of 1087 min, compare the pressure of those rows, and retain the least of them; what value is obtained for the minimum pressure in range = 2.701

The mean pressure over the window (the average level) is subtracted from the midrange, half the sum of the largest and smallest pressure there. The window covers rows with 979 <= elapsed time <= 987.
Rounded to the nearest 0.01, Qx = 0.00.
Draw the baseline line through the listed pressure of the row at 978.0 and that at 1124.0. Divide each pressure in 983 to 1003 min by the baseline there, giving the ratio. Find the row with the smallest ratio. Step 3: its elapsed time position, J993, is 1002.0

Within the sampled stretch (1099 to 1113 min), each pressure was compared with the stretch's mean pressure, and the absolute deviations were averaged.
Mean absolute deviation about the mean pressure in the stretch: 0.38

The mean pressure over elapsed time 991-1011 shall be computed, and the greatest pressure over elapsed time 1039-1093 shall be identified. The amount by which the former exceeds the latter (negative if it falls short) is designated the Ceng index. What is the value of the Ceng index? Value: 0.65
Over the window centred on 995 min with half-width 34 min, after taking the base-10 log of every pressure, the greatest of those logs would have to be 0.799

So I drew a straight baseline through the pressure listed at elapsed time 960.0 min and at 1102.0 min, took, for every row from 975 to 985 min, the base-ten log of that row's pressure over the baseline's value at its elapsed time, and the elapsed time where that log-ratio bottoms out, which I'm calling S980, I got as 976.0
